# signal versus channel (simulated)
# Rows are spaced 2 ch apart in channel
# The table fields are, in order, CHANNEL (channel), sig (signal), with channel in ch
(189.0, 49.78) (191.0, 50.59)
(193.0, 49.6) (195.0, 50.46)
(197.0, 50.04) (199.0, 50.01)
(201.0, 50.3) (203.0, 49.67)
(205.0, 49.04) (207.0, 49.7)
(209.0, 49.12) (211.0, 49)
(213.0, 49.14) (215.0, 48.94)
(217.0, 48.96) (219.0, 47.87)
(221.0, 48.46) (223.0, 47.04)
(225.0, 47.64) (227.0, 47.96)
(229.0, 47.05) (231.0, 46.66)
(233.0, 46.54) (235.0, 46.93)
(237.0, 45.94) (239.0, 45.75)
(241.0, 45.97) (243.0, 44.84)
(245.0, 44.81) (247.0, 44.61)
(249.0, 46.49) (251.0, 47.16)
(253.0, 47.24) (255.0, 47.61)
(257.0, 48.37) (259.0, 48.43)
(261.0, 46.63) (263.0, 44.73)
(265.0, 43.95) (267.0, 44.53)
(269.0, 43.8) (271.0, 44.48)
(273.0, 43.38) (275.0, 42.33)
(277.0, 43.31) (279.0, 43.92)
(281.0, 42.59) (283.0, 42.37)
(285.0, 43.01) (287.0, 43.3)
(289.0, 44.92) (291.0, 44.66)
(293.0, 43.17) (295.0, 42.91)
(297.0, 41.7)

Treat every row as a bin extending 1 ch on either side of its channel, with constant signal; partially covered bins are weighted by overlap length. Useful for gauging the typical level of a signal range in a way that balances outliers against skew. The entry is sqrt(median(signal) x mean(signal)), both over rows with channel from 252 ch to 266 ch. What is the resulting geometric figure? 47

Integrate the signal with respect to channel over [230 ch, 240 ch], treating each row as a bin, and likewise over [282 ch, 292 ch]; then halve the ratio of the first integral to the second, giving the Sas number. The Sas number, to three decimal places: 0.531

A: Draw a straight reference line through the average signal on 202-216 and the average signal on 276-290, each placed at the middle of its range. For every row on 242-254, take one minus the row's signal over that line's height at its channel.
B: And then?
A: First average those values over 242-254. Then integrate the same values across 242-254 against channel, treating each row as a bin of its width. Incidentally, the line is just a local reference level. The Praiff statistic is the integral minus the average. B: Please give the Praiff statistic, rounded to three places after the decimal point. 0.063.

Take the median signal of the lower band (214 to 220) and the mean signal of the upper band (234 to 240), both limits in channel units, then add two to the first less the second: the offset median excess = 4.7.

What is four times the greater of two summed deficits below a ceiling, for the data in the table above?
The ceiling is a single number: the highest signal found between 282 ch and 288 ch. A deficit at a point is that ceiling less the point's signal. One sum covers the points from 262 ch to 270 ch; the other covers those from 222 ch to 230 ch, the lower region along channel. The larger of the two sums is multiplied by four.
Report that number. -15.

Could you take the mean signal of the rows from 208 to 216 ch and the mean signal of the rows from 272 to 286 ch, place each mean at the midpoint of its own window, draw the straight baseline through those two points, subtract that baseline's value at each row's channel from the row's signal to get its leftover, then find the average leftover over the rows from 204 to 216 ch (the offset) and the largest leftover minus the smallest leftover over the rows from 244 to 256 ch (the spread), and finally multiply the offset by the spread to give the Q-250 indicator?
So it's -0.28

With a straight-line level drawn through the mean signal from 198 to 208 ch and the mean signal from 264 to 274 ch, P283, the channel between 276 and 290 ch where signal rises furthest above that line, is 289.0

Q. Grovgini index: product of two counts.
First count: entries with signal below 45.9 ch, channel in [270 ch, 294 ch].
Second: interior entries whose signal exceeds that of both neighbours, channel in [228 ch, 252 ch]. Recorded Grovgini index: 24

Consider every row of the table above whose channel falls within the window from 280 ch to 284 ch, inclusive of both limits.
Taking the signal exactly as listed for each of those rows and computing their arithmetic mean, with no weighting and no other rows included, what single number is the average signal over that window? 42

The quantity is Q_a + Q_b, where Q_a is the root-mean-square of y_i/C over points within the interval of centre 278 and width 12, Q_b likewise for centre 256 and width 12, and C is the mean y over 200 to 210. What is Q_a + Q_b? 1.83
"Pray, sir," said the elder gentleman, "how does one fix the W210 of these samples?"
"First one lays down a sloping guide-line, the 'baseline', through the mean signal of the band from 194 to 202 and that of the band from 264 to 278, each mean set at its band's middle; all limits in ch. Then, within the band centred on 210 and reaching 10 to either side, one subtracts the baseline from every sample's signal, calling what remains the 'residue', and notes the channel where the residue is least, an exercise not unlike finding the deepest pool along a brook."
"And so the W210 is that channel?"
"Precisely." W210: 205.0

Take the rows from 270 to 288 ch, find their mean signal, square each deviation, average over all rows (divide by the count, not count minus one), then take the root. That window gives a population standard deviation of 0.67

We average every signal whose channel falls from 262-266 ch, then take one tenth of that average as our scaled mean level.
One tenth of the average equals 4.43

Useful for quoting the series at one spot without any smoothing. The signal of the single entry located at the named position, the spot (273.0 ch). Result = 43.38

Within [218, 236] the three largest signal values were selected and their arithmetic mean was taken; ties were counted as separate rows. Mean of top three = 48.1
